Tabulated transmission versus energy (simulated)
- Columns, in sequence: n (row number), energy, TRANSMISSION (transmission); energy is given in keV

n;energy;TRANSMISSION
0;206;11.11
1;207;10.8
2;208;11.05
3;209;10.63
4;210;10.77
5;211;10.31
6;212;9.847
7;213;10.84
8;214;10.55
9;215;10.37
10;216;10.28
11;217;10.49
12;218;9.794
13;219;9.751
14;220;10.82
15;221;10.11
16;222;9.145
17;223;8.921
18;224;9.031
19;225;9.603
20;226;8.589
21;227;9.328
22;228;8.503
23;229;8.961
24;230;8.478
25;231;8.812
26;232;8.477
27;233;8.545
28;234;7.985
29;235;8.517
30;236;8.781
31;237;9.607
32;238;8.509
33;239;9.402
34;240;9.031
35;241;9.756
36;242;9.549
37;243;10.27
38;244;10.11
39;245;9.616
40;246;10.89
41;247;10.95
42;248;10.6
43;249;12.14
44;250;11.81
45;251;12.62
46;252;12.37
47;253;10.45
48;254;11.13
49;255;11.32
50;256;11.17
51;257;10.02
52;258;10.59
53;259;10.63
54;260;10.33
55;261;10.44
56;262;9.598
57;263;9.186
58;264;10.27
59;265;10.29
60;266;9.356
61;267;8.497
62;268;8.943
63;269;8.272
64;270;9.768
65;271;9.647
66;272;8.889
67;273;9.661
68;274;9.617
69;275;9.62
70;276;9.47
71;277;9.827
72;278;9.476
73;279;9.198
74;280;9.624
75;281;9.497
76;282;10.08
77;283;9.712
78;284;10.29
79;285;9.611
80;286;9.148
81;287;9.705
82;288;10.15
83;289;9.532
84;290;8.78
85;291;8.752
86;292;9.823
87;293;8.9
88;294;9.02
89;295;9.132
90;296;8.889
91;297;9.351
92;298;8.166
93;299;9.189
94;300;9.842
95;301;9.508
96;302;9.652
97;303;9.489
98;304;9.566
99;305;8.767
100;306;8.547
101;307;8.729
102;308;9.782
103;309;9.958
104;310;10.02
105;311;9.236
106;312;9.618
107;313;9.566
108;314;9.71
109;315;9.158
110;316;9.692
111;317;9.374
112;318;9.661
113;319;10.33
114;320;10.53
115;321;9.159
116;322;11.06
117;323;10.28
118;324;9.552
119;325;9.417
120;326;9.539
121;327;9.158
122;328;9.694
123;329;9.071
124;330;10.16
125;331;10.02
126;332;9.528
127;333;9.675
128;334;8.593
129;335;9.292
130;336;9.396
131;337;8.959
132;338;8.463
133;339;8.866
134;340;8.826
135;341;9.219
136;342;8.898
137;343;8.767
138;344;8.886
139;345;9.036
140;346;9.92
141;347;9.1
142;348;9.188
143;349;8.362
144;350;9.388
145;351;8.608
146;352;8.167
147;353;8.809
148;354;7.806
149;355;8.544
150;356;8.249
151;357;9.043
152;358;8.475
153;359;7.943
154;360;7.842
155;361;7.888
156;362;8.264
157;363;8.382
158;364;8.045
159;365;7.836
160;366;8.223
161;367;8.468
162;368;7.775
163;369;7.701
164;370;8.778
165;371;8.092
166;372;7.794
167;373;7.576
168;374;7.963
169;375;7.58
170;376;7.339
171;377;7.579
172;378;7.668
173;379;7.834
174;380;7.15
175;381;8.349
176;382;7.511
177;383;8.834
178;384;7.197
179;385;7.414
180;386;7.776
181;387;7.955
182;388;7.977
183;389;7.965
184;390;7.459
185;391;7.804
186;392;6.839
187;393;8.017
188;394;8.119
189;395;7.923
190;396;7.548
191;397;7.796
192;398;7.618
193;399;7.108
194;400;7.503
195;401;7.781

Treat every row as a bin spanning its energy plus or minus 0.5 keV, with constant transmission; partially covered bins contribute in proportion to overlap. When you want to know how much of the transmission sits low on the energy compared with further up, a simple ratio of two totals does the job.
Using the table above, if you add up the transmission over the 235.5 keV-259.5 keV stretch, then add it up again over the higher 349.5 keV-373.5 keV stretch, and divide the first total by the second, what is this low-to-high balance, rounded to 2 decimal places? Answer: 1.27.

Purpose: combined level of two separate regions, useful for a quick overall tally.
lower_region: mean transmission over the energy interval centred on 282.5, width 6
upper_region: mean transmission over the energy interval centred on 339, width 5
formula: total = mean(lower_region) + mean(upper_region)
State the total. 18.7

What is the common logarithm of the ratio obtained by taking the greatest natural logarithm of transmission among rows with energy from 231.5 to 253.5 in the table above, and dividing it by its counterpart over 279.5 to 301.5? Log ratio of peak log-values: 0.036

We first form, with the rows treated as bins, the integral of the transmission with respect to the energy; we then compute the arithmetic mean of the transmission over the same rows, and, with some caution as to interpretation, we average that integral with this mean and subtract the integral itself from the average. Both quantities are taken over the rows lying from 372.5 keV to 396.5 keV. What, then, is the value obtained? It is -89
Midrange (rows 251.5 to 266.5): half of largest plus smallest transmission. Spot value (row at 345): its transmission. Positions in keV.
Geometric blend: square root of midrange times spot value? 9.9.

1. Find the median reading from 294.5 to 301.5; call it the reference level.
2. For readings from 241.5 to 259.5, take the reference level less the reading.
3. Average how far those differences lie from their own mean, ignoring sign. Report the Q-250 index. 0.70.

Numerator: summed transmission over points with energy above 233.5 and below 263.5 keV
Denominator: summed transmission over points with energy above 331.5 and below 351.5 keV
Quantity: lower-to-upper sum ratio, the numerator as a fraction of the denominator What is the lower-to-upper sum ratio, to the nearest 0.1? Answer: 1.7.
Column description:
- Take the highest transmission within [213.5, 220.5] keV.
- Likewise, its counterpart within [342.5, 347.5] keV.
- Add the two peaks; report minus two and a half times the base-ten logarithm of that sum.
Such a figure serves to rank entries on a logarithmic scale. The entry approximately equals -3.29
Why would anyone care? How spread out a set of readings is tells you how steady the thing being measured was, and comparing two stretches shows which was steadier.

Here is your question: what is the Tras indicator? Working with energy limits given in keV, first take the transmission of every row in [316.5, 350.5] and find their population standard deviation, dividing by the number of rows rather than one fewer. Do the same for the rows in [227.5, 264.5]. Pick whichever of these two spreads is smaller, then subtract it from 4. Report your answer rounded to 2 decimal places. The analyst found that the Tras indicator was 3.40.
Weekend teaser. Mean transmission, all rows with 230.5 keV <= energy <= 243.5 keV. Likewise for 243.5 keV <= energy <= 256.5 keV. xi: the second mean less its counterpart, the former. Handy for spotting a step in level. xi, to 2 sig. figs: 2.1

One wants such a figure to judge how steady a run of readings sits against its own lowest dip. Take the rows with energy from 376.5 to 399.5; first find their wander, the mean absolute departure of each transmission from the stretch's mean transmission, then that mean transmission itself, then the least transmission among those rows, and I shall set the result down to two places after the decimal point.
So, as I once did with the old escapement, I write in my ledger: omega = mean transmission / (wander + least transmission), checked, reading 1.08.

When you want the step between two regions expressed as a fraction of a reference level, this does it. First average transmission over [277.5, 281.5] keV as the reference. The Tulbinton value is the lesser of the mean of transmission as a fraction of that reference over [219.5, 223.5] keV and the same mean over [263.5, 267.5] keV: 1.02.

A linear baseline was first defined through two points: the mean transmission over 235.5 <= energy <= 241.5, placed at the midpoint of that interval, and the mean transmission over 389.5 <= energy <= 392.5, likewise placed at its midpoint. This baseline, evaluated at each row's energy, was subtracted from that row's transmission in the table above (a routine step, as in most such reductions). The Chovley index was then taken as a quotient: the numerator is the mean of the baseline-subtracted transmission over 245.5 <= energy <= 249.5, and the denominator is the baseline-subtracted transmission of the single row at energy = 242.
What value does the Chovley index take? 5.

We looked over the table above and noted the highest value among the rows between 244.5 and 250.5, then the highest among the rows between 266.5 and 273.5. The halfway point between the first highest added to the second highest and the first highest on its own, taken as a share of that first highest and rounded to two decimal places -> 1.40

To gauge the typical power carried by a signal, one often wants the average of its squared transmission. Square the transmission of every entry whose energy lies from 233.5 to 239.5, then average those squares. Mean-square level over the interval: 78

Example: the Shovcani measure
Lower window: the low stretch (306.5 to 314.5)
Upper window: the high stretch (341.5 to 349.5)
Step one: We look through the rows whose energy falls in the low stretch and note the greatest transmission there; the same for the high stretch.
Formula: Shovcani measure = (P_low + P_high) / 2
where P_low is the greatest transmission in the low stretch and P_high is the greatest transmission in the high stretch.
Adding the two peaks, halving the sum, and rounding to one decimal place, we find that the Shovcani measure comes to 10.0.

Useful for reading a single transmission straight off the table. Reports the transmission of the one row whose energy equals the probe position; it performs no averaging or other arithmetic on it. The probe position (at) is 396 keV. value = 7.548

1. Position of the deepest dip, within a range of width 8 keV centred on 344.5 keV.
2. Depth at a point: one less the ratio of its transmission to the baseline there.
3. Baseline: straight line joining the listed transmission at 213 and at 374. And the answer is 343 keV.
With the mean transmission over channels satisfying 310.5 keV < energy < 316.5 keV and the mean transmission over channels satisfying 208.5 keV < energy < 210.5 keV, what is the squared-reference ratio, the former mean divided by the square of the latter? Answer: 0.083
